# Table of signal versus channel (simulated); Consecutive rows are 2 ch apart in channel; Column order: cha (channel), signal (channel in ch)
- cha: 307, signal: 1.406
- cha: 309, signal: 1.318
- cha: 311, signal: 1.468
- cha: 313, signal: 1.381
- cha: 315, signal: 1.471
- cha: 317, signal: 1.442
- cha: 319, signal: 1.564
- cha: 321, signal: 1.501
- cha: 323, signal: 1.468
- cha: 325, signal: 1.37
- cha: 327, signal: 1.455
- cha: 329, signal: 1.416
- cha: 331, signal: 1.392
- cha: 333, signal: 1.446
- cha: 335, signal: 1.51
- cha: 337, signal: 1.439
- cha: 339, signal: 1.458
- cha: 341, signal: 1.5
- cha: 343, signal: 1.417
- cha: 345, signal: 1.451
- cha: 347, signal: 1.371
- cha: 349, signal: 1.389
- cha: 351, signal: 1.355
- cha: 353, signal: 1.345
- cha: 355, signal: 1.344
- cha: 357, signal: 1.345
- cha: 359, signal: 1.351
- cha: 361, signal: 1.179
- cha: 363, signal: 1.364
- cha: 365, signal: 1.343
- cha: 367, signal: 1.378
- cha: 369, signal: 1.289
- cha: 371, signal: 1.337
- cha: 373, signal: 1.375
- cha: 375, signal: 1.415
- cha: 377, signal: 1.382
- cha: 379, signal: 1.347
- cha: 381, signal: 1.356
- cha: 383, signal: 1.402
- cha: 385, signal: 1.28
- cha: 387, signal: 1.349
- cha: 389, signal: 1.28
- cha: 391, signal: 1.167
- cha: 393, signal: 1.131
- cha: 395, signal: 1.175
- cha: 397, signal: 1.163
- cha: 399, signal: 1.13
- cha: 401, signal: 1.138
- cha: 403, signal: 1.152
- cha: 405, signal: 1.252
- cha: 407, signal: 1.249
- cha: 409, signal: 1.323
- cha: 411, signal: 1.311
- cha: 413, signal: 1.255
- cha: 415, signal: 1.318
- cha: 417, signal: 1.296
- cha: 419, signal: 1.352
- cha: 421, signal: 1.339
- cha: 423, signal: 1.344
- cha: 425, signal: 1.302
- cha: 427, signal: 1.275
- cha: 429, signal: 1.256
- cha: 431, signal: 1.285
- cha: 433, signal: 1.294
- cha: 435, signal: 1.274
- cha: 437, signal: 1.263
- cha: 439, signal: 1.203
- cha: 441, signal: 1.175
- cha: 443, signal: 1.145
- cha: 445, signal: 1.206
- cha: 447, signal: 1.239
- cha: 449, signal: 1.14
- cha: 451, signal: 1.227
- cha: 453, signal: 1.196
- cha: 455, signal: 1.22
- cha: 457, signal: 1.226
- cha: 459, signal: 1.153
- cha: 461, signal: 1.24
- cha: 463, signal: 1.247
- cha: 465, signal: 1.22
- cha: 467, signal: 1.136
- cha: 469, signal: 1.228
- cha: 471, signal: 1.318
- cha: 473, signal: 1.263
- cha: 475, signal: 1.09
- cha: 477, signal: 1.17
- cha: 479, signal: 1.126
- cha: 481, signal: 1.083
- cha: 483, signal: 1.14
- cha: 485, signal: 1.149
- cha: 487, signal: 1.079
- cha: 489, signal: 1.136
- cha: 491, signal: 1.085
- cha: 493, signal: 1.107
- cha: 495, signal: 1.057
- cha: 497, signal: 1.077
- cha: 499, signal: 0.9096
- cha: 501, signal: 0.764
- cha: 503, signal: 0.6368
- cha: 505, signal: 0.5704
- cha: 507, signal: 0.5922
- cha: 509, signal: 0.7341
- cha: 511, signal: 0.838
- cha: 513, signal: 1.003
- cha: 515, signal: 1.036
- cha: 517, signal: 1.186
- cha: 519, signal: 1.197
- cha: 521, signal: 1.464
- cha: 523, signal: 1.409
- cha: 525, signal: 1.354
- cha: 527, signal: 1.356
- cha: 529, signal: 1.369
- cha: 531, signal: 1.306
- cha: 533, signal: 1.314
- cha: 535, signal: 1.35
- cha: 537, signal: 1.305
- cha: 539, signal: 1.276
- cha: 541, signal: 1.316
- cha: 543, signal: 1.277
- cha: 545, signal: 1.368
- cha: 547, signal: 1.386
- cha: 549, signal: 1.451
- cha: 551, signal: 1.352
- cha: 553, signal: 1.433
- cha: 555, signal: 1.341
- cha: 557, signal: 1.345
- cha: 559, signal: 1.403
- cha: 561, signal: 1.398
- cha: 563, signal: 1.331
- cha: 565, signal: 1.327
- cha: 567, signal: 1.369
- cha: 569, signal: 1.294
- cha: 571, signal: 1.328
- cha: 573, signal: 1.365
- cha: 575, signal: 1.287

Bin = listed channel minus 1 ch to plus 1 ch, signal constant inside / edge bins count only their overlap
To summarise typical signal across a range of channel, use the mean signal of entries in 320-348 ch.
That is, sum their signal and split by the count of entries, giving 1.44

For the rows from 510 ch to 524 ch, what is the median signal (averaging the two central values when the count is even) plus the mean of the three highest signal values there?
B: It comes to 2.54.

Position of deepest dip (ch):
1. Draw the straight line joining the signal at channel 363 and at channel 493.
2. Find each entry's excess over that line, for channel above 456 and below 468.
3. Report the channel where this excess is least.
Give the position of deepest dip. 467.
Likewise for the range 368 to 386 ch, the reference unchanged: 369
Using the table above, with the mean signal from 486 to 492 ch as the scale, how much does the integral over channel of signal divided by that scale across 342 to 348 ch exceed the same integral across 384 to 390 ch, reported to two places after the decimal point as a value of 0.60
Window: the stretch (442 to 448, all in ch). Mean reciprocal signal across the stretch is 0.84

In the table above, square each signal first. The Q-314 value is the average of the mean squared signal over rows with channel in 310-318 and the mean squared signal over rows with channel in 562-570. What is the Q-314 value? 1.92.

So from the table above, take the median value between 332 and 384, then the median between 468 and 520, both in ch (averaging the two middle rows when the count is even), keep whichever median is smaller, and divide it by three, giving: 0.361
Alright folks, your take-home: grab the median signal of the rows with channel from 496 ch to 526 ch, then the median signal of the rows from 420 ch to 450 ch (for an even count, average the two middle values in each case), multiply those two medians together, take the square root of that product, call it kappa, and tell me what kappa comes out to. 1.13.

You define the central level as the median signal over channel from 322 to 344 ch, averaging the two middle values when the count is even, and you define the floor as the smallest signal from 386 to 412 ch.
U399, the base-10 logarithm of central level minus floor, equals -0.50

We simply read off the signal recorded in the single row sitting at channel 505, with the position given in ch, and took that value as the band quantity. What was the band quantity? 0.5704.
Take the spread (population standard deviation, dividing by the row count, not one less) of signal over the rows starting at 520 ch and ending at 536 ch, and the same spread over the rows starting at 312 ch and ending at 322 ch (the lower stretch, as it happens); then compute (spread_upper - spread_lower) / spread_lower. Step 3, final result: -0.2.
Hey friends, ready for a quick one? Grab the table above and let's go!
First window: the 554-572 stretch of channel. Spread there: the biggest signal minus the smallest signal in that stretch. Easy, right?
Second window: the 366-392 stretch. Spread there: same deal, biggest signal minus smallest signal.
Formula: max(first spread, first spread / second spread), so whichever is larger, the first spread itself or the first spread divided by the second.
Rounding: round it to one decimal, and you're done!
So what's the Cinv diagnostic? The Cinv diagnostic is 0.4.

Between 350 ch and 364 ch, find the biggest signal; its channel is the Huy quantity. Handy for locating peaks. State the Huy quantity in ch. 363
